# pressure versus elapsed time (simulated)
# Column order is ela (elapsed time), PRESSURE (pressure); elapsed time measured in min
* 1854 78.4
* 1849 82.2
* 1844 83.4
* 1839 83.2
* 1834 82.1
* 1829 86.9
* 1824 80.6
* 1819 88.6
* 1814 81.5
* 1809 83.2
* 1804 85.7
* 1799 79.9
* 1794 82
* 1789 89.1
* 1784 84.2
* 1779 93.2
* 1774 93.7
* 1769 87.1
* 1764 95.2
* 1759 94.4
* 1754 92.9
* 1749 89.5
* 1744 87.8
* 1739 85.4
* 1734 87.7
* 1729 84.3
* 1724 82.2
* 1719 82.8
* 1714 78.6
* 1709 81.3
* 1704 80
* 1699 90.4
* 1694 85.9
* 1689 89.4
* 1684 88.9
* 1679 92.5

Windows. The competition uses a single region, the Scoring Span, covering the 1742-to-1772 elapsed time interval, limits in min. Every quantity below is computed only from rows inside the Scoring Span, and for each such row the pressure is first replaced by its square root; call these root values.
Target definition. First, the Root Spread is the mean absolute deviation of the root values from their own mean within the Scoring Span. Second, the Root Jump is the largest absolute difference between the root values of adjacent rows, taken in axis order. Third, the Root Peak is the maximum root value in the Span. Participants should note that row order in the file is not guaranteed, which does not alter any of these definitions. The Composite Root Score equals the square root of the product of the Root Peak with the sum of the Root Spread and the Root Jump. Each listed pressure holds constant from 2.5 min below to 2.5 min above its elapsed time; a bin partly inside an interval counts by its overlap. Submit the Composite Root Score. 2.38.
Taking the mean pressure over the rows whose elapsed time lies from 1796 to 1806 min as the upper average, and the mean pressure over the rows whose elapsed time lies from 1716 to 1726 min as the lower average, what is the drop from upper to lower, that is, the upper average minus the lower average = 0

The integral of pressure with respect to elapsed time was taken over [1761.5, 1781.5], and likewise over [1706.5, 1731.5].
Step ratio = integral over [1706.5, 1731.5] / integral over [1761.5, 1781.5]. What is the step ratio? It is 1.1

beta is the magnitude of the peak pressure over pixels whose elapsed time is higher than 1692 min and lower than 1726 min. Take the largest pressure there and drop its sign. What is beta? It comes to 90.4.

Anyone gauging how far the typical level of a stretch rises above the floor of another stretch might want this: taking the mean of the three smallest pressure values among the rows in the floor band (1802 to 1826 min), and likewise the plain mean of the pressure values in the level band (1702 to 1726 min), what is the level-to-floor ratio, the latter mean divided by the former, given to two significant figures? 0.99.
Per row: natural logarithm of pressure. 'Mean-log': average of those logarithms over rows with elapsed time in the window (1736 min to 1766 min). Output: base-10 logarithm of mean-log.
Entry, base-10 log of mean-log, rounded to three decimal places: 0.654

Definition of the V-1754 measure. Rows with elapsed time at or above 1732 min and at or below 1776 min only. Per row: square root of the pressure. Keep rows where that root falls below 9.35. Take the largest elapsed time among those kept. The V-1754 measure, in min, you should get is 1769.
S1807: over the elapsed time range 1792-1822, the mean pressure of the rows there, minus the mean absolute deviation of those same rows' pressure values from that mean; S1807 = 81.0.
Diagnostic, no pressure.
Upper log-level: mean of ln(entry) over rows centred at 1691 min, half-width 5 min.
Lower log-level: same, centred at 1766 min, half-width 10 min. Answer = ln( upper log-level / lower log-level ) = -0.012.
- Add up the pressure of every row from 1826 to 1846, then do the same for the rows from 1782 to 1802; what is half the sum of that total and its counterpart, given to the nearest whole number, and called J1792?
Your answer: 335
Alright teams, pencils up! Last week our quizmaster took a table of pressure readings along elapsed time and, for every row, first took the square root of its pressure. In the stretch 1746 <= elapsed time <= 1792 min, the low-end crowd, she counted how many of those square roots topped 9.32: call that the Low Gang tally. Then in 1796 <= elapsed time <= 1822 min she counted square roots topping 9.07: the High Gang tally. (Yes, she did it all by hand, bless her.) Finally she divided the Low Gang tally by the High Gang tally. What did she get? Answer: 2.7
